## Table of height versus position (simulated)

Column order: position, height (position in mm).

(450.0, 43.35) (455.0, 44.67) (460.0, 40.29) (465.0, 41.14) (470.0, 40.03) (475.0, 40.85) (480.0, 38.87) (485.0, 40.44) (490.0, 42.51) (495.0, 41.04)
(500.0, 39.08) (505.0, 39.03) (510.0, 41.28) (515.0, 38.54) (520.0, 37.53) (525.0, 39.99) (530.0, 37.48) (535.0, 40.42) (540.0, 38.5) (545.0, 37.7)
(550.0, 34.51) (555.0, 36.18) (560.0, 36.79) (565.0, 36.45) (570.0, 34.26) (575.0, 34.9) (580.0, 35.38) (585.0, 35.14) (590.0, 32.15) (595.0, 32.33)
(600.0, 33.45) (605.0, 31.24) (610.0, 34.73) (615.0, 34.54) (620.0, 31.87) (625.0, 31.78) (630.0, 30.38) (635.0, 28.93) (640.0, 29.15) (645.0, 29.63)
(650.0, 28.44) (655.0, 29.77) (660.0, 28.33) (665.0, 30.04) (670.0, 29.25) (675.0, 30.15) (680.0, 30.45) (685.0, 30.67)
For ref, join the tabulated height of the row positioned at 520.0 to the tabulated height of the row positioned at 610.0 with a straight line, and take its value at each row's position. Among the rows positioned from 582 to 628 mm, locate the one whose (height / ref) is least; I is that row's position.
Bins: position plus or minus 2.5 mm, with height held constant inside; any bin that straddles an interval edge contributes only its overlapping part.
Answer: 605.0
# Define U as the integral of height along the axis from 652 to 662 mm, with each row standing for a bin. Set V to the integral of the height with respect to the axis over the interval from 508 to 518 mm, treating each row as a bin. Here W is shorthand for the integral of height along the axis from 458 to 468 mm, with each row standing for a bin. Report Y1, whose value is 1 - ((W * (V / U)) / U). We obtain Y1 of -0.92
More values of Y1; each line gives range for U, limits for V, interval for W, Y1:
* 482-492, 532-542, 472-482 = 0.08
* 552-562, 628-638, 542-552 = 0.19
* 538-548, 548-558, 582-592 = 0.17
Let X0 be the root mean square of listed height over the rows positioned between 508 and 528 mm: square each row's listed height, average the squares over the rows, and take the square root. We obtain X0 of 39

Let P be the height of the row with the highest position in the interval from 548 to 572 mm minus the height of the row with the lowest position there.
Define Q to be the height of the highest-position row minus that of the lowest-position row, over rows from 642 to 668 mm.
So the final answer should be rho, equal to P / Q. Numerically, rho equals -0.6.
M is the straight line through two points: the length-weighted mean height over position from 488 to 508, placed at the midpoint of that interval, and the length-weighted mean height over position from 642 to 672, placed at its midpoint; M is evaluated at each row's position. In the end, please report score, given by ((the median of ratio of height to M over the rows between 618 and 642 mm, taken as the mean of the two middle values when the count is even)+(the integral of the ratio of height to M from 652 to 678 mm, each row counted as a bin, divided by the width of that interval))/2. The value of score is 1.00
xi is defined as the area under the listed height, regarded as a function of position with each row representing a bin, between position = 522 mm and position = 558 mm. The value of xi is 1361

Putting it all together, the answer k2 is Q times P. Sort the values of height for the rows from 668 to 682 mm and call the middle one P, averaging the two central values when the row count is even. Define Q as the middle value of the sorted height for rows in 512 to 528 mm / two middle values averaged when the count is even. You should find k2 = 1162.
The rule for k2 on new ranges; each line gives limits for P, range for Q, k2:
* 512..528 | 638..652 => 1123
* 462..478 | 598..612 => 1366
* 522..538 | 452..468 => 1645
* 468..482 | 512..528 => 1543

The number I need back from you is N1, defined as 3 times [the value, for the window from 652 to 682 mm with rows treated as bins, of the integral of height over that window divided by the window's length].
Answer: 89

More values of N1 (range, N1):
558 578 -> 107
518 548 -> 116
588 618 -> 99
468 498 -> 122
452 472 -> 125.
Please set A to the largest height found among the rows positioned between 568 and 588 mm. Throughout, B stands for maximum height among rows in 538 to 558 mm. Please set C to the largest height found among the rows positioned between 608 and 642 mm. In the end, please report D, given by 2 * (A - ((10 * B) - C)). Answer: -630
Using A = 35.38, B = 38.5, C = 34.73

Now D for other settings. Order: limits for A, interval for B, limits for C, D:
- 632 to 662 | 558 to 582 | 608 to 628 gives -607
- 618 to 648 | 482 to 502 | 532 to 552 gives -706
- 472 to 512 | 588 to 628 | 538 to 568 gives -533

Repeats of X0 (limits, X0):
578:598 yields 34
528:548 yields 39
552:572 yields 36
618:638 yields 31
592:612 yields 33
